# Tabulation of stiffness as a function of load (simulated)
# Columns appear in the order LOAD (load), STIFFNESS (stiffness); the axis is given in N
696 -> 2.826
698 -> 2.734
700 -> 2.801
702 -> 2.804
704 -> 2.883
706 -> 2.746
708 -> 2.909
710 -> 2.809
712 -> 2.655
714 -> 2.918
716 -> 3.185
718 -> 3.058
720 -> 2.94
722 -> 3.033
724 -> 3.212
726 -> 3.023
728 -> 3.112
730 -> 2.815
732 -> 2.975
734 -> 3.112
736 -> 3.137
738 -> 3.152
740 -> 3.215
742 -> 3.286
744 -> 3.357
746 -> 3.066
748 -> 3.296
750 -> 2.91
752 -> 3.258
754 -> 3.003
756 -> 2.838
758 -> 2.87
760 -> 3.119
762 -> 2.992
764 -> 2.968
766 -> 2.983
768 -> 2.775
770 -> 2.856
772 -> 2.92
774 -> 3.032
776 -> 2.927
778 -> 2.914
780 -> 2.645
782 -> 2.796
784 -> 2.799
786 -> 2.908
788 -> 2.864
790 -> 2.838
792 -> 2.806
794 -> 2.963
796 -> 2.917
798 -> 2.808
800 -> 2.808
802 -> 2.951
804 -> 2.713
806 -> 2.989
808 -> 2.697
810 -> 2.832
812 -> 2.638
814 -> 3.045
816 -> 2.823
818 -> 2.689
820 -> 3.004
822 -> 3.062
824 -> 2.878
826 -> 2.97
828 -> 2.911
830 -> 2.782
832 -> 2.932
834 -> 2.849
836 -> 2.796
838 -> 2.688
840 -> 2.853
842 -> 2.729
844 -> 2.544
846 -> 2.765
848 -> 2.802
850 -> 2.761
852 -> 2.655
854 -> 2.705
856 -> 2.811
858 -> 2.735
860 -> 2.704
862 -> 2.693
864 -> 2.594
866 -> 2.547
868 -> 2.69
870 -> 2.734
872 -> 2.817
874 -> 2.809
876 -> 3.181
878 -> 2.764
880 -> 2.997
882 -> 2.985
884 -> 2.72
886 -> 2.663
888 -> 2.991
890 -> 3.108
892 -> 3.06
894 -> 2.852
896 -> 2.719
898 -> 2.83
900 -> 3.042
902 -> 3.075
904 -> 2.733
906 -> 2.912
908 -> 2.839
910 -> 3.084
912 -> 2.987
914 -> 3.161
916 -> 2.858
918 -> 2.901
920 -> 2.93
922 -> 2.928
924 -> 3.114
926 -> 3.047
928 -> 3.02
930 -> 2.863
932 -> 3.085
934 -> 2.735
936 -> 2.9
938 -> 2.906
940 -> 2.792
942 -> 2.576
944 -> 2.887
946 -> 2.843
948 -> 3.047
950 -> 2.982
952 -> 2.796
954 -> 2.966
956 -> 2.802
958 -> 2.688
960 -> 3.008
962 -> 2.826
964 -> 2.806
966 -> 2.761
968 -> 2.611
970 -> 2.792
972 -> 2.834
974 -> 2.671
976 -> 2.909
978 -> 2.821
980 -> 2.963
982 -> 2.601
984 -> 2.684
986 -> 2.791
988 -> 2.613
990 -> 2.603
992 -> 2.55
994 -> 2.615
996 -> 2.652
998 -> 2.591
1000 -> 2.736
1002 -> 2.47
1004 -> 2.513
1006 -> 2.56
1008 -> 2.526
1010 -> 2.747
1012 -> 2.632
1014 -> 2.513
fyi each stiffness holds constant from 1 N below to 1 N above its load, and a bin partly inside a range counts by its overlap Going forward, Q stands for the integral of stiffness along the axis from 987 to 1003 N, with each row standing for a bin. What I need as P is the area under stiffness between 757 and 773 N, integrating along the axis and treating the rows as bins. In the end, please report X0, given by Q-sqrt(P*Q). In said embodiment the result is -2.6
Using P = 47.0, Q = 41.7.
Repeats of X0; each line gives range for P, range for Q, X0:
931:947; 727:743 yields 2.1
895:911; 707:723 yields 0.3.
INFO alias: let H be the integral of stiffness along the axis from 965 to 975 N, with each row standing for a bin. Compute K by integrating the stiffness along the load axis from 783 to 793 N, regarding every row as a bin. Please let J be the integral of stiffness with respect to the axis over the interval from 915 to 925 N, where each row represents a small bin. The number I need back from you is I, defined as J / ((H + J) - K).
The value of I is 1.04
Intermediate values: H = 27.3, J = 29.5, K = 28.4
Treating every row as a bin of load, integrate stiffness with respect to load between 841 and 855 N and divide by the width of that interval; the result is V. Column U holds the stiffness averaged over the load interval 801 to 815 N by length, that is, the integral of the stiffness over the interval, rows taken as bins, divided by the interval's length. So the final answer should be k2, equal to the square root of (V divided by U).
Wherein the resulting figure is 0.98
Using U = 2.84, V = 2.71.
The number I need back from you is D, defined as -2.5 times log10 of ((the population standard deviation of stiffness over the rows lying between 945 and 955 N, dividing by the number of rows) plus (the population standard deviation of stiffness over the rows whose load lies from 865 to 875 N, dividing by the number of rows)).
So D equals 1.80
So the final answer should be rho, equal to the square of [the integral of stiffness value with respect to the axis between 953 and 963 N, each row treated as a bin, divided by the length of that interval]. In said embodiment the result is 8.2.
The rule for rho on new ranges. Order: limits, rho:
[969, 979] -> 7.9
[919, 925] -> 8.9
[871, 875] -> 7.9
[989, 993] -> 6.6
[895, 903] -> 8.5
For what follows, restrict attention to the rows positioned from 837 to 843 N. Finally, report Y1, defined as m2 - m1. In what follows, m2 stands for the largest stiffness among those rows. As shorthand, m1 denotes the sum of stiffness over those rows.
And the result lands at -5.4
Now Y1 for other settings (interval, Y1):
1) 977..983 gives -5.4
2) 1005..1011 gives -5.1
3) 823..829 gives -5.8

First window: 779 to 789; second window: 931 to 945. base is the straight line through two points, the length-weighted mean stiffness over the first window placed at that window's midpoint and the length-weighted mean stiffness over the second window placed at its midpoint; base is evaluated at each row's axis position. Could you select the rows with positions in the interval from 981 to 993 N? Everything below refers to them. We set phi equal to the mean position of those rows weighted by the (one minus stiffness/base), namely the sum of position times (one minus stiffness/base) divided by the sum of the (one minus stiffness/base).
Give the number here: 987.5 N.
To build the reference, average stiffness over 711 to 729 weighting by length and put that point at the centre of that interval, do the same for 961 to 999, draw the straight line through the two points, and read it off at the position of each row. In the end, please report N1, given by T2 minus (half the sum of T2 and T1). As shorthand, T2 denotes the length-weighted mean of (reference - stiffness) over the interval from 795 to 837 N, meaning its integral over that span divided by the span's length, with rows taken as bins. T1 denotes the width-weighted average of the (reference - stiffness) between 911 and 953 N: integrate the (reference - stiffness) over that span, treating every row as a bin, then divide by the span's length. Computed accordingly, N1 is 0.10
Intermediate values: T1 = -0.15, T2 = 0.045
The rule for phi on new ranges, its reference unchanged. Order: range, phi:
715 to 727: 720.8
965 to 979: 969.6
